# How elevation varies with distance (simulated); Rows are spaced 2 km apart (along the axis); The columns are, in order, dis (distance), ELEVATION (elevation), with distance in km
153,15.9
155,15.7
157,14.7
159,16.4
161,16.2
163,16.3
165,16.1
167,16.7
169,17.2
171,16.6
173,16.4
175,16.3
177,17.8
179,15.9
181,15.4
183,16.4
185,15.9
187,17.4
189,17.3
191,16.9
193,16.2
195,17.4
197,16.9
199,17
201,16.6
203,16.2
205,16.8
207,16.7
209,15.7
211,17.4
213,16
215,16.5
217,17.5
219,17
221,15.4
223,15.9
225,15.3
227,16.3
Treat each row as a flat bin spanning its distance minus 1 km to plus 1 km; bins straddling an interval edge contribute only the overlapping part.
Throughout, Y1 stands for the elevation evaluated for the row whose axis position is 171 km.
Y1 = 16.6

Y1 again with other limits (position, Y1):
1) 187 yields 17.4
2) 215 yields 16.5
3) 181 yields 15.4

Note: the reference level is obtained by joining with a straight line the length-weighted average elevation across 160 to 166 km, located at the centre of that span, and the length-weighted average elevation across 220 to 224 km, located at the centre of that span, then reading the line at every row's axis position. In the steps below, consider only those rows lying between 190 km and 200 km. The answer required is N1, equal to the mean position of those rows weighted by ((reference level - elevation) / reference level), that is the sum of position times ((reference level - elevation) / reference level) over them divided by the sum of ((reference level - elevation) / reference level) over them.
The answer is 195.4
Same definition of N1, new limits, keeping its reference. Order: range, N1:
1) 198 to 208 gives 202.9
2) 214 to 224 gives 217.4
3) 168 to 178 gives 173.6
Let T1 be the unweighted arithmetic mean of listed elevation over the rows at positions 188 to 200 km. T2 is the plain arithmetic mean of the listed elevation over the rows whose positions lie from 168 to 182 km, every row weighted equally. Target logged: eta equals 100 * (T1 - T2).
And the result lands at 44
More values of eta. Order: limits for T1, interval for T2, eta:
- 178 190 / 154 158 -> 118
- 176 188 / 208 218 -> -15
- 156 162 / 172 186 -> -53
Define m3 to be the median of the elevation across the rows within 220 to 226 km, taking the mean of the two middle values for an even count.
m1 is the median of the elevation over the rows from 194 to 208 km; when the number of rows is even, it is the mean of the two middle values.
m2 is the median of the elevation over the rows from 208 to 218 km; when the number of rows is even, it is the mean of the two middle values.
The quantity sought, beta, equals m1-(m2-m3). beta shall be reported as 15.7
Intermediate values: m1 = 16.8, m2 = 16.5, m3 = 15.4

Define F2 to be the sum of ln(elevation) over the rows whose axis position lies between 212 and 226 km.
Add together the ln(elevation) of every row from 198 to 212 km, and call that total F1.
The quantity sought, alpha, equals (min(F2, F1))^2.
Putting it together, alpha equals 380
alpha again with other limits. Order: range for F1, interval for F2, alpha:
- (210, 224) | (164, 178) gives 385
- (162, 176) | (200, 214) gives 385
